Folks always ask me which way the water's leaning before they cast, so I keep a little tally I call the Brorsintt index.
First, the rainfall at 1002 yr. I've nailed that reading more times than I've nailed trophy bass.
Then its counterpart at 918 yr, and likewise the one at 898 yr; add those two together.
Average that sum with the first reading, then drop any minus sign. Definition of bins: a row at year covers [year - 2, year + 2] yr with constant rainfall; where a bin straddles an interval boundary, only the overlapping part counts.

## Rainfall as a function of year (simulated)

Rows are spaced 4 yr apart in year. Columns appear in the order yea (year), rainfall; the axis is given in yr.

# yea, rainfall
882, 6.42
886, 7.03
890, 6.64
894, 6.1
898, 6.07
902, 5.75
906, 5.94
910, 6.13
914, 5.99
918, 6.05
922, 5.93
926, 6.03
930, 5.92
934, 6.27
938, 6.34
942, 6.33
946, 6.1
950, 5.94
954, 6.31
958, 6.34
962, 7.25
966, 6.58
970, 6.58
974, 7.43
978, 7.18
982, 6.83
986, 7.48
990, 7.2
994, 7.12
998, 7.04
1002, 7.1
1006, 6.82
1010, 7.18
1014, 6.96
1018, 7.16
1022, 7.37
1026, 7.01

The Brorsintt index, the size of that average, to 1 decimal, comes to 9.6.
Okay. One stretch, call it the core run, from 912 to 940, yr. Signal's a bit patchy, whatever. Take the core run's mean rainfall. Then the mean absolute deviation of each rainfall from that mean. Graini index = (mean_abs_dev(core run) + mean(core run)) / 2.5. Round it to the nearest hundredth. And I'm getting 2.48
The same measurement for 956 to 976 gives 2.90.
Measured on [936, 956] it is 2.54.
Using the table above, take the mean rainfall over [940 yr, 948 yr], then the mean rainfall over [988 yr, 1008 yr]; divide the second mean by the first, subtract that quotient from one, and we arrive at -0.14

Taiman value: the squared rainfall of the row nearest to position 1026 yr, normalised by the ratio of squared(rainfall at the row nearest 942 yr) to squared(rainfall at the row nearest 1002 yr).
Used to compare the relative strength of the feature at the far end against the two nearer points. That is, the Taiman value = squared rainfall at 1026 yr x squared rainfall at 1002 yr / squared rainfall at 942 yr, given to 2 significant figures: 62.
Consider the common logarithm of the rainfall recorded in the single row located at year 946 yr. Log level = 0.79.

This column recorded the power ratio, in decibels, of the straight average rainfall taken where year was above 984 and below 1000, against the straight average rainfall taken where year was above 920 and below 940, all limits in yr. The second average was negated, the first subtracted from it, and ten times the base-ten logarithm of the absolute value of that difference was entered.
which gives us 11.2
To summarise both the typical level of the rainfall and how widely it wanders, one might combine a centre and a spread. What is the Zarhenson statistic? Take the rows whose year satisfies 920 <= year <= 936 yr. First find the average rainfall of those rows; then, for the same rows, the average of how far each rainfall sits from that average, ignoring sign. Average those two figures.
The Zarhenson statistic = 3.08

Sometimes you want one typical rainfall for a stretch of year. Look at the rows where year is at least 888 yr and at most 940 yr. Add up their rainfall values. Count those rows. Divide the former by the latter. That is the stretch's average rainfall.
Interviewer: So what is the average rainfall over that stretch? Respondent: 6.1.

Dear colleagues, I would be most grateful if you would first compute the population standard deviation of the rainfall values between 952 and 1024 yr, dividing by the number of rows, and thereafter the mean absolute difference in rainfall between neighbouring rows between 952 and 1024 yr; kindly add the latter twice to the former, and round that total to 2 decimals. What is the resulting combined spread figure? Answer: 0.99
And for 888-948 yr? 0.56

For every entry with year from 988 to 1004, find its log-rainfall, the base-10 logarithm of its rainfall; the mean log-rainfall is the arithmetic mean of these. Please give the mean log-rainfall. 0.85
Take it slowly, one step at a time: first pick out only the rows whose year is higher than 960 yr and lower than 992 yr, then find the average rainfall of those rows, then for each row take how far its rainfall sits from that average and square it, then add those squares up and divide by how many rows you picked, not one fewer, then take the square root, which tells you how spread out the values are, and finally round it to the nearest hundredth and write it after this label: 0.33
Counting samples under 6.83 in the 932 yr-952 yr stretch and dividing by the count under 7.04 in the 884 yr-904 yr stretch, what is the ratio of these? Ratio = 1.0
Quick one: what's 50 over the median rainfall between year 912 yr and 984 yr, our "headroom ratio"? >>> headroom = 7.91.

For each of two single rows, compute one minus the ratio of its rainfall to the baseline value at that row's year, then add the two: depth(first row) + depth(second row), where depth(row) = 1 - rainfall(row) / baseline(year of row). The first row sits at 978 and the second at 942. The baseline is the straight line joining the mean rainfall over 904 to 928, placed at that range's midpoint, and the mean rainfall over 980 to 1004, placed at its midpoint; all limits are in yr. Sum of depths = -0.027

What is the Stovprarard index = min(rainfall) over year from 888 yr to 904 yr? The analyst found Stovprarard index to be 5.75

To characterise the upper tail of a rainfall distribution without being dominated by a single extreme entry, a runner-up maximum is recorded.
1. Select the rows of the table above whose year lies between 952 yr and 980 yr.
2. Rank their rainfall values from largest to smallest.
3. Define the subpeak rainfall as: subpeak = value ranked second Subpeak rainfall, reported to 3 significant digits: 7.25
